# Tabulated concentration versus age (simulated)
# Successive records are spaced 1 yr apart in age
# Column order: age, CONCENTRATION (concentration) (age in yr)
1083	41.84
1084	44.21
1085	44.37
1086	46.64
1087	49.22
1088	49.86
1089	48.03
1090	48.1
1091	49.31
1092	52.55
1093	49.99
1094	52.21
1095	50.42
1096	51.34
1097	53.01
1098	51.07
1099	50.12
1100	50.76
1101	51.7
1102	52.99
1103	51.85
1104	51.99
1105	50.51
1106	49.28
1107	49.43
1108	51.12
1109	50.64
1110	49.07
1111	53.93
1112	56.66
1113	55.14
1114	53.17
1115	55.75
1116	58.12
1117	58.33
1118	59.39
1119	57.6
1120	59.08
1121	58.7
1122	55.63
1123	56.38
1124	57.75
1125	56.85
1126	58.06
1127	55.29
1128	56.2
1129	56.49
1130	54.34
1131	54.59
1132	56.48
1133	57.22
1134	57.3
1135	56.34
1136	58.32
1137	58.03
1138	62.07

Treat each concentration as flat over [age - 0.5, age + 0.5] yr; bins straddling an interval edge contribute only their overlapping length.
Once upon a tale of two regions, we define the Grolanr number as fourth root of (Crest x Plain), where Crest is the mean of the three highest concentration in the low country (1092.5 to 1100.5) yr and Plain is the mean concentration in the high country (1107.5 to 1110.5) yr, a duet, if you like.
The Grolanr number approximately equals 7.16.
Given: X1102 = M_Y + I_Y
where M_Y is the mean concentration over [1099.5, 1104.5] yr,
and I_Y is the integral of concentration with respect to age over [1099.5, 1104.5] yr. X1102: 311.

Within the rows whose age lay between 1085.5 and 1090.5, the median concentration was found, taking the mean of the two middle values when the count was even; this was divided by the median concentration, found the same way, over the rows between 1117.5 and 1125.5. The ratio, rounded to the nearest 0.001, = 0.834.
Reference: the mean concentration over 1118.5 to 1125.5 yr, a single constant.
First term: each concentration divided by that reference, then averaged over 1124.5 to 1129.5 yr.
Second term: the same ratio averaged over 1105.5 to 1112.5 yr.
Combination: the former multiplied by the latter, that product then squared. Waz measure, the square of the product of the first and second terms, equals 0.78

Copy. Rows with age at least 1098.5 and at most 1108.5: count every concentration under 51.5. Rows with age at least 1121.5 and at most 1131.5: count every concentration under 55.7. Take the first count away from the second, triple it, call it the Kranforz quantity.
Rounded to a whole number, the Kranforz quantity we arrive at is -6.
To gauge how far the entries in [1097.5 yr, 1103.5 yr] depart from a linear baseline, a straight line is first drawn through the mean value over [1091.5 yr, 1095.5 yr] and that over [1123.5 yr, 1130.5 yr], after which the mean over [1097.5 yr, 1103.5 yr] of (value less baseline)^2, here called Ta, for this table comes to 1.5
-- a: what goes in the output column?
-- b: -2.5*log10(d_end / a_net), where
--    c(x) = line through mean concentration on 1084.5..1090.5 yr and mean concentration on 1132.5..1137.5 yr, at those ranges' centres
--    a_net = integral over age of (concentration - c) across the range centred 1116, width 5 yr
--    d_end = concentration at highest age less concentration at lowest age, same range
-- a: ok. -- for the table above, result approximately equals 1.09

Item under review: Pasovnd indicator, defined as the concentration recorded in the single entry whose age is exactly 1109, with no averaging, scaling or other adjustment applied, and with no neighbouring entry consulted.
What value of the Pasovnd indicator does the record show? 50.64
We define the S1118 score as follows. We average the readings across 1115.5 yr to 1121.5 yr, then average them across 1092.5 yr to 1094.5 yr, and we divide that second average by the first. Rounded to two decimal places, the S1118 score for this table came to 0.87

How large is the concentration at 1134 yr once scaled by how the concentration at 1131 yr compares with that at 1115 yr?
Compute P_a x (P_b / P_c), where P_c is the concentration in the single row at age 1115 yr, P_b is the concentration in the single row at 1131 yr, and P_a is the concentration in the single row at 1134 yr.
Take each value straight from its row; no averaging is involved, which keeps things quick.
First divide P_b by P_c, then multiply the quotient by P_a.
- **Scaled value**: 56.1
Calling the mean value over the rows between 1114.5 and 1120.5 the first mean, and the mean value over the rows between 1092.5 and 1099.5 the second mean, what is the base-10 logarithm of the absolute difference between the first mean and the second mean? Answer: 0.84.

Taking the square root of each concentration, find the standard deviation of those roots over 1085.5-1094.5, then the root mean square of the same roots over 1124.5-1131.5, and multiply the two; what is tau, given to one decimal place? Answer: 1.0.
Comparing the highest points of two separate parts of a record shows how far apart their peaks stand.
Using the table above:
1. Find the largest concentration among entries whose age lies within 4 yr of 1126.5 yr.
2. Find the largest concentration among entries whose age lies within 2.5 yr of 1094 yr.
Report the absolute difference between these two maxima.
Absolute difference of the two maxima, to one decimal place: 5.5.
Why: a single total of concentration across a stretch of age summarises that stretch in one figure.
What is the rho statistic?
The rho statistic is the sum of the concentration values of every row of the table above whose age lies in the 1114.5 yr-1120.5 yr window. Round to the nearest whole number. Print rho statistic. 348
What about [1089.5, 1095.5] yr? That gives 303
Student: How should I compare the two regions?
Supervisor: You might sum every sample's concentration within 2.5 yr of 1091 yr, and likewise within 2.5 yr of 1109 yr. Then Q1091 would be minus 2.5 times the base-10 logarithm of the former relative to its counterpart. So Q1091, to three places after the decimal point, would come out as 0.027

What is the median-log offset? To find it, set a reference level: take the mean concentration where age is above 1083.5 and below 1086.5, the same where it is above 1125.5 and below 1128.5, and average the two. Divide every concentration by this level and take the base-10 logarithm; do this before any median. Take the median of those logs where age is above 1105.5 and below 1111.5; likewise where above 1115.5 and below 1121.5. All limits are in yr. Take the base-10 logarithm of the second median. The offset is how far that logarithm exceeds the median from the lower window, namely -1.20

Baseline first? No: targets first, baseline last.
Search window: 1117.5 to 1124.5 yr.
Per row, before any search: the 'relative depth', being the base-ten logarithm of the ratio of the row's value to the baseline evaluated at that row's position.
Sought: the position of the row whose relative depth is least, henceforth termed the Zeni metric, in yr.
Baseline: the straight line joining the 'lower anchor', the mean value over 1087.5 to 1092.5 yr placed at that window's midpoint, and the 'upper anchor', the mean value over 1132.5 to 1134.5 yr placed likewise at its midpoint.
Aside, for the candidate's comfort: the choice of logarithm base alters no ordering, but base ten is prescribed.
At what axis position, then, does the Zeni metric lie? 1122 yr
